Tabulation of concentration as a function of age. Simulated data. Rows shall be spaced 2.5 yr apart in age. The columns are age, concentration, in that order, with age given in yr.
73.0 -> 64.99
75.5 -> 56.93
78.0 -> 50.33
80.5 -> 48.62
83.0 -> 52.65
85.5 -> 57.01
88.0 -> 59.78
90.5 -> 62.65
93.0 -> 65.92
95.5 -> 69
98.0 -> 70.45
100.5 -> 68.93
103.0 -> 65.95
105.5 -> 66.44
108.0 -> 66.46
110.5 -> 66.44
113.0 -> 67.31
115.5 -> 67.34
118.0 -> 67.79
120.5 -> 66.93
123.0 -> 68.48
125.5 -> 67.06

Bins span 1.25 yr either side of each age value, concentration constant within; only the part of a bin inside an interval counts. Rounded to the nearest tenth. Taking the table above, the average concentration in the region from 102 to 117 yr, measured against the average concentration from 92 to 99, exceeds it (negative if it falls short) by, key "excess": -1.8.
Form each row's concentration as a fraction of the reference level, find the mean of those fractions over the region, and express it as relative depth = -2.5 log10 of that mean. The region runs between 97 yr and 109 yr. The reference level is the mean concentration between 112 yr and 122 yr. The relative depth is 0.00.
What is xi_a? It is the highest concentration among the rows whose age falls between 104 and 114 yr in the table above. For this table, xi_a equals 67.31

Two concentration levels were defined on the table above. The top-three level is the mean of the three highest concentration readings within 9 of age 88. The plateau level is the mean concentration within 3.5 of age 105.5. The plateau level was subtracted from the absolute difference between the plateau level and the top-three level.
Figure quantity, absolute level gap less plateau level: -65.9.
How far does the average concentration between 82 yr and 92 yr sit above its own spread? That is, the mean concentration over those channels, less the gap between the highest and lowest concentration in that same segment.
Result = 48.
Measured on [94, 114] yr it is 63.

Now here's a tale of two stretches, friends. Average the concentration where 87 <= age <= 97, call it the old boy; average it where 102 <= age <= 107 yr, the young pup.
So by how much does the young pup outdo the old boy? 2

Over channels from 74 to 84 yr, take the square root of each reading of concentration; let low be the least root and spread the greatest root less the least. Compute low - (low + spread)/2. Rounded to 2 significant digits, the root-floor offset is 3.2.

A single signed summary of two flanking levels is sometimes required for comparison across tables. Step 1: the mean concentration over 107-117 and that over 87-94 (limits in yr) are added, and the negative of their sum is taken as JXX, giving -129.7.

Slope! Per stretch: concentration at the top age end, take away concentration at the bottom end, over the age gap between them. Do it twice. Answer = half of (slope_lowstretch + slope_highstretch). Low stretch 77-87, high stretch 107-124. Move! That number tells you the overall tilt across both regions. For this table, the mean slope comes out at 0.51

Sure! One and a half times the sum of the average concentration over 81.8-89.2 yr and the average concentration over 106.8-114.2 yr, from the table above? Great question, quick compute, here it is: 185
